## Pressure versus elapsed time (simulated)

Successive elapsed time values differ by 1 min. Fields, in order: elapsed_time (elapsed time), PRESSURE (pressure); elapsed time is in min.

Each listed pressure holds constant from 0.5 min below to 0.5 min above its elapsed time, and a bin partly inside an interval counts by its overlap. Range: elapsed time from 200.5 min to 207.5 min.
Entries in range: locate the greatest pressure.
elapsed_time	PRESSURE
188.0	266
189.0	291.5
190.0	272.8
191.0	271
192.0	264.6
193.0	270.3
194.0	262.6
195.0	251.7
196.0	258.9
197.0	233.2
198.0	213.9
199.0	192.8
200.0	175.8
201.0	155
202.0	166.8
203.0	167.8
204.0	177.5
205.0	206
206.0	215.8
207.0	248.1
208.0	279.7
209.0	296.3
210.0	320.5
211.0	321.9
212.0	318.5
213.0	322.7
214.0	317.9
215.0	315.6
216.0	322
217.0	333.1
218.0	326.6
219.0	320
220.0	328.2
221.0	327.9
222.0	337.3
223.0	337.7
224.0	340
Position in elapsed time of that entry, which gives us 207.0 min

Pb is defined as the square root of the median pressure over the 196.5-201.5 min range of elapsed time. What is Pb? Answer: 13.9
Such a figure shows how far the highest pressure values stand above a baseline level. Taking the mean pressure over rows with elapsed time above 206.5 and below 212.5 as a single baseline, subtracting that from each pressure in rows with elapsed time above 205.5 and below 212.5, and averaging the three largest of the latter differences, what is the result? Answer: 23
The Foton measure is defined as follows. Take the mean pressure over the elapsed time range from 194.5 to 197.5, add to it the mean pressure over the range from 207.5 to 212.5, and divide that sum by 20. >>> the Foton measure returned 28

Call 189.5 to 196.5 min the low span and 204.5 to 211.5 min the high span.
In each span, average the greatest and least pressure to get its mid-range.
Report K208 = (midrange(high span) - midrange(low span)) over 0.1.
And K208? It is 17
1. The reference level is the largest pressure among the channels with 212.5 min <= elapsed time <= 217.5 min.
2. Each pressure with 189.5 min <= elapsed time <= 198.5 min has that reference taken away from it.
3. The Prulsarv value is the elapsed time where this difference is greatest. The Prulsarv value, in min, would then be 190.0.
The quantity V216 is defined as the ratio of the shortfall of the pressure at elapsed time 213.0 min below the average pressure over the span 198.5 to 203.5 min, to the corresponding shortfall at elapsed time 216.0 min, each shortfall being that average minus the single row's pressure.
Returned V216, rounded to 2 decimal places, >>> 1.00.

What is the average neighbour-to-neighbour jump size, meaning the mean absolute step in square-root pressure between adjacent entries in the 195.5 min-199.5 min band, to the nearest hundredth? 0.74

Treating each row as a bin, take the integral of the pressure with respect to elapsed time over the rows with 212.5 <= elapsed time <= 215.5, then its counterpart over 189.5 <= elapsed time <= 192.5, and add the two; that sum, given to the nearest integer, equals 1765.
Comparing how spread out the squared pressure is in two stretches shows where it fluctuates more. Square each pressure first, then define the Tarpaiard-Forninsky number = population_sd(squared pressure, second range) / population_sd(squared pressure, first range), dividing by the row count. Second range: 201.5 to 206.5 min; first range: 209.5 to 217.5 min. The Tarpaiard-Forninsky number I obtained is 2.4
